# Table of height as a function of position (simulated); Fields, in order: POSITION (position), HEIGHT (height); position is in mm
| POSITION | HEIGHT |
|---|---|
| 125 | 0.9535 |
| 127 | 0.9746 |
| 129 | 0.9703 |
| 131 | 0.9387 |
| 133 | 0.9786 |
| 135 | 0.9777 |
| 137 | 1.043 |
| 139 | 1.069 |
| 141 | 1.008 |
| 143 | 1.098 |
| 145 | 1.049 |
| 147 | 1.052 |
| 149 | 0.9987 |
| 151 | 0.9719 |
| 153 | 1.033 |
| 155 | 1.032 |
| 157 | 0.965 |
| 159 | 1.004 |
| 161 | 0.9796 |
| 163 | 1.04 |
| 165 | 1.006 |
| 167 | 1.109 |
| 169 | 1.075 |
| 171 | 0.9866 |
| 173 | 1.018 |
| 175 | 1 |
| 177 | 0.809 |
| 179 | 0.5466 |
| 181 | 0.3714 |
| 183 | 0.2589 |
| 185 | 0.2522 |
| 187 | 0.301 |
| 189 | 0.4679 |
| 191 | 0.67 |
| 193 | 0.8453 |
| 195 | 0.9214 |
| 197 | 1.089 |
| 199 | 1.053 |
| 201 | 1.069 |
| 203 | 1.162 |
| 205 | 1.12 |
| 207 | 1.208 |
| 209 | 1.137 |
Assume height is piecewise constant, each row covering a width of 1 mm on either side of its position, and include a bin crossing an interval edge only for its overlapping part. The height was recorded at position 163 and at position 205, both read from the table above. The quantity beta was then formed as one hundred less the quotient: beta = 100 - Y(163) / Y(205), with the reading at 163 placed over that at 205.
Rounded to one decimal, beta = 99.1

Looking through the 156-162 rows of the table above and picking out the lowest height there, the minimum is 0.965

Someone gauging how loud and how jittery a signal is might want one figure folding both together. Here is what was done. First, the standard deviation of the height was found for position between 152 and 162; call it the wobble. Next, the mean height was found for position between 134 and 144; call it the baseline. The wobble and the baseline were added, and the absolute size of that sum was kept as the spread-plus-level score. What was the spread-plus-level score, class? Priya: 1.07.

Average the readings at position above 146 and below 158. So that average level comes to 1.01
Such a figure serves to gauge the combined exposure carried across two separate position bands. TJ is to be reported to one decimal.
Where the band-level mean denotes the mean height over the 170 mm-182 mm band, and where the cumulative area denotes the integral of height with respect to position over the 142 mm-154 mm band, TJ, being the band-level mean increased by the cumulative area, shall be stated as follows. 13.2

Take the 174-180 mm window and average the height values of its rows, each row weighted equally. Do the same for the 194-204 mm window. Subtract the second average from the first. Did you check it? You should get -0.27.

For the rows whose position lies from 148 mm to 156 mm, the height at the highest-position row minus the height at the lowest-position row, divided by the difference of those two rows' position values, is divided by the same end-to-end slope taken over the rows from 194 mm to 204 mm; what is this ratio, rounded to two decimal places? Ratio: 0.18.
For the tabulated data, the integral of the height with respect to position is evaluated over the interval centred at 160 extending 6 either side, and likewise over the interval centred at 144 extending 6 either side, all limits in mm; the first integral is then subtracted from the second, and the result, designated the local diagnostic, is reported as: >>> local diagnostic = 0.5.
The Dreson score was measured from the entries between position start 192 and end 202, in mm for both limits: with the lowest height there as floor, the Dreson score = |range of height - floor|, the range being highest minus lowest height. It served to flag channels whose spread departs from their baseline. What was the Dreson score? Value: 0.60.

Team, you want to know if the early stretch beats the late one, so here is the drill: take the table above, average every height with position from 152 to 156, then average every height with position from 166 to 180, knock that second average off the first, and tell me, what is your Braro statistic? 0.10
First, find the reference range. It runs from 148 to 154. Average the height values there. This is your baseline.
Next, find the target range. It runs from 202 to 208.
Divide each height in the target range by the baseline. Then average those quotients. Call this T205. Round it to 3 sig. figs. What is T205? 1.16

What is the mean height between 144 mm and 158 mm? 1.015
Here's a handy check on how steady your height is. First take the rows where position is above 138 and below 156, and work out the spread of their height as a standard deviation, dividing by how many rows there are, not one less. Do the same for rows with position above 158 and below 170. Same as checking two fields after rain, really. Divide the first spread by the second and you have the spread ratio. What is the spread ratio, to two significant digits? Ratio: 0.81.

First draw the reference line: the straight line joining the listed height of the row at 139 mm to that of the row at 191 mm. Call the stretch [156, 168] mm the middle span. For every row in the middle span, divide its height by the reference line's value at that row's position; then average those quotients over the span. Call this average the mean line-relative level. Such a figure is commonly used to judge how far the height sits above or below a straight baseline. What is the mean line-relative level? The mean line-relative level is 1.14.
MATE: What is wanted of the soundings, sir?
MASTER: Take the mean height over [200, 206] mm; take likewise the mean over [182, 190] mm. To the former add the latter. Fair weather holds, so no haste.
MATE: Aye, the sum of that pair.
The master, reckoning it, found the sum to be 1.4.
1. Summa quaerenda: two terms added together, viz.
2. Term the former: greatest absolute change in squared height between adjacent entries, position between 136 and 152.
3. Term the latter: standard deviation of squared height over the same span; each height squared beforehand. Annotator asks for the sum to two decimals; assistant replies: 0.27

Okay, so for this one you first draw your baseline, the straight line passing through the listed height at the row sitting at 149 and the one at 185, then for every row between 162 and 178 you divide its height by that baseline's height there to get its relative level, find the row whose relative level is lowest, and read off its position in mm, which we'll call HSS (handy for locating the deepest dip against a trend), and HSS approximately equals 163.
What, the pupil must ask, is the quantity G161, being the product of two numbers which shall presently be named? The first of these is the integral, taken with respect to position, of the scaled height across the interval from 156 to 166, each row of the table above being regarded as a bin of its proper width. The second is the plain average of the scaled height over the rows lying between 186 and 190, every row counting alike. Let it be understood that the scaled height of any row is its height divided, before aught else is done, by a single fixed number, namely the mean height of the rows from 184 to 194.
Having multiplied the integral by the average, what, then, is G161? 15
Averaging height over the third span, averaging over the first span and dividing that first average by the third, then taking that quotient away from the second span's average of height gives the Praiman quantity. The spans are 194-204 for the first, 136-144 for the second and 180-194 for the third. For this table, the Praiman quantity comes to -1.3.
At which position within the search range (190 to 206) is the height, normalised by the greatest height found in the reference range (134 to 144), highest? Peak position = 203 mm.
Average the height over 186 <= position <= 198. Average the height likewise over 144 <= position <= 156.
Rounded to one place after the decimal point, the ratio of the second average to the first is 1.4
